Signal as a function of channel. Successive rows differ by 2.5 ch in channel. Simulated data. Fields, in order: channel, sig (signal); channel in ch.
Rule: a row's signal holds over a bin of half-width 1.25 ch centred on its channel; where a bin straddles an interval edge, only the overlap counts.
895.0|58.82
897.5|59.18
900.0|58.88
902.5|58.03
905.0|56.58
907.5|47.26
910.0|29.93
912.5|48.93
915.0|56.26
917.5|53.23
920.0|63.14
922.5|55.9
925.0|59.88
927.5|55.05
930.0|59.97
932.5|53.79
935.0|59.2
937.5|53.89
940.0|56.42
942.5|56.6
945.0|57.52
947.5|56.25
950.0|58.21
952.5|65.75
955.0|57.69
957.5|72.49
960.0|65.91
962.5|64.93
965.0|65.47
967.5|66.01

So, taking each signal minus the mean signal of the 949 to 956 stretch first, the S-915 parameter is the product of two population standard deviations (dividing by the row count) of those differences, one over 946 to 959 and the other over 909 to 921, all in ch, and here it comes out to 69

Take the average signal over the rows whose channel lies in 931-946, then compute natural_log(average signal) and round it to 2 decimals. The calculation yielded 4.03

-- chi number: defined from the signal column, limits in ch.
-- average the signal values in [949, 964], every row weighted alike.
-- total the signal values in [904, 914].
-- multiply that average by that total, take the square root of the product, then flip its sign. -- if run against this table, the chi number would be -108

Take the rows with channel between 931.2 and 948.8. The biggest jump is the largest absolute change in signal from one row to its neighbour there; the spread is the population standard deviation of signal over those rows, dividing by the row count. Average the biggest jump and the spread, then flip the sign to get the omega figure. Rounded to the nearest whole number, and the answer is -4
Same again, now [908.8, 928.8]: -14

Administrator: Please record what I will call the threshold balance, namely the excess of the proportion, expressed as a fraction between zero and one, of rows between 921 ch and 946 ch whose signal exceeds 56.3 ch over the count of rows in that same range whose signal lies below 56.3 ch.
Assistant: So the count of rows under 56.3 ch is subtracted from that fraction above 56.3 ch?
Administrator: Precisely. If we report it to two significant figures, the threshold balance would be -3.4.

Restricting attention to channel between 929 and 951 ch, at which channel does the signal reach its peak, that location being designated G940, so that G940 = 930.0 ch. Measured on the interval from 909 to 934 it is 920.0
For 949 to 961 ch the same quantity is 957.5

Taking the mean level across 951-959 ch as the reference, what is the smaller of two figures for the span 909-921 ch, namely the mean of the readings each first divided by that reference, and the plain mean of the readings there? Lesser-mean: 0.77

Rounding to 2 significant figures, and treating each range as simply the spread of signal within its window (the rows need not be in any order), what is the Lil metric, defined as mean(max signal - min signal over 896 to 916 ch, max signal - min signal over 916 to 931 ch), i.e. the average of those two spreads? 20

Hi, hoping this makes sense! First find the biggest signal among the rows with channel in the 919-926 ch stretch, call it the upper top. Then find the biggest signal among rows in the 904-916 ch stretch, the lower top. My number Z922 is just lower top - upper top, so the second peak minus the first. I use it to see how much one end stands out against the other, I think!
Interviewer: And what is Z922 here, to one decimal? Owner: -6.6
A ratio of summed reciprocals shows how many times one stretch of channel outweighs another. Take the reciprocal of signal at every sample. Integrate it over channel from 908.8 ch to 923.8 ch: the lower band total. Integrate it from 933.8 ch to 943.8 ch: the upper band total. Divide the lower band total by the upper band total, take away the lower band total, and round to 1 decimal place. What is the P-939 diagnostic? 1.4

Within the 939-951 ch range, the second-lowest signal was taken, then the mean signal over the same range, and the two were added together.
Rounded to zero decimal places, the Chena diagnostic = 113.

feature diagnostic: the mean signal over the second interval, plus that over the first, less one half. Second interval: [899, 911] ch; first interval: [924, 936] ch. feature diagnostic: 107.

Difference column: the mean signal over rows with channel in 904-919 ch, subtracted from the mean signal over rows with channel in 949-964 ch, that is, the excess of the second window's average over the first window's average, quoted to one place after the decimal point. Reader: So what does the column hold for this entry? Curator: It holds 15.5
